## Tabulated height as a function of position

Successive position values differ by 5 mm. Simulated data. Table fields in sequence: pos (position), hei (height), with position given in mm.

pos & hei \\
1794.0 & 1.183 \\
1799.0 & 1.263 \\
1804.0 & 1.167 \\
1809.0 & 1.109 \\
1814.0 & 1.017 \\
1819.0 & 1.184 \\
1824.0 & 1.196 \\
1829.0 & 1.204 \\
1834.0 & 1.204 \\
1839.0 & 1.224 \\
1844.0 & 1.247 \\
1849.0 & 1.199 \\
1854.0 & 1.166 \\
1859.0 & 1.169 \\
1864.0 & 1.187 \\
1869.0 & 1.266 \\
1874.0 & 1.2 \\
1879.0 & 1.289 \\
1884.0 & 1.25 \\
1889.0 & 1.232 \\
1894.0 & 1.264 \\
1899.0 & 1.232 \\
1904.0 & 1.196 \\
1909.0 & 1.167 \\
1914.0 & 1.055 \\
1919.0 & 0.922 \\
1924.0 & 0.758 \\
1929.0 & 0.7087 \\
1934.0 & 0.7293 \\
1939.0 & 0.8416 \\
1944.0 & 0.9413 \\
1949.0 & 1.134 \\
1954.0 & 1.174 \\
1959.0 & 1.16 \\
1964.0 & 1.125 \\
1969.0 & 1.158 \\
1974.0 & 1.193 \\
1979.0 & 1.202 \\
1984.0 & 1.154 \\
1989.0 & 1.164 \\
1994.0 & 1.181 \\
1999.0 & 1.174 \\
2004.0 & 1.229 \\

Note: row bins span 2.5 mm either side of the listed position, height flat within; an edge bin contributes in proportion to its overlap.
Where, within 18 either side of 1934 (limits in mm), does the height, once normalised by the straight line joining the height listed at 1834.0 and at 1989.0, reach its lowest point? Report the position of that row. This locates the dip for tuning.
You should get 1929.0 mm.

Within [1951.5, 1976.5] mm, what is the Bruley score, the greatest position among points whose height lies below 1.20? 1974.0 mm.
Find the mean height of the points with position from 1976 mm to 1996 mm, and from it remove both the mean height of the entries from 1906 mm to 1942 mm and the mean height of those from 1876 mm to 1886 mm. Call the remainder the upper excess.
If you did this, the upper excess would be -1.0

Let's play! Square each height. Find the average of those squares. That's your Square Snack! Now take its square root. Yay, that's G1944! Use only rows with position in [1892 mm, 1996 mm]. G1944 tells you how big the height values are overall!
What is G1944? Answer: 1.08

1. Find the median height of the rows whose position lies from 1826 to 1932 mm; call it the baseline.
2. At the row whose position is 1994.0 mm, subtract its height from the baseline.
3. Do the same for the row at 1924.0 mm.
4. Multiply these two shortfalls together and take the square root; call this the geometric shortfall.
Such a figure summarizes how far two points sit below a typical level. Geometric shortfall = 0.092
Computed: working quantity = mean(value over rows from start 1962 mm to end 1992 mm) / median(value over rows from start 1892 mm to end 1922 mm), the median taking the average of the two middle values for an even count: 0.99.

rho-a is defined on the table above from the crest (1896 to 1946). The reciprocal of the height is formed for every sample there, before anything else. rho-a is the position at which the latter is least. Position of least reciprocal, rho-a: 1899.0 mm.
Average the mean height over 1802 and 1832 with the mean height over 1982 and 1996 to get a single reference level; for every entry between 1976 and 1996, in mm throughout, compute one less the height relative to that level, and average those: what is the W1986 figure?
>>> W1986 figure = -0.016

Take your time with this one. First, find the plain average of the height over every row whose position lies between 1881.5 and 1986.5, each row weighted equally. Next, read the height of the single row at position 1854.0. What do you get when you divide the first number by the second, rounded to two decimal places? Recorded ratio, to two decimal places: 0.92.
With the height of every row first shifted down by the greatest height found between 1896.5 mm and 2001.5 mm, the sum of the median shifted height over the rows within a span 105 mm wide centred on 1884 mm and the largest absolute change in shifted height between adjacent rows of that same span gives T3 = 0.13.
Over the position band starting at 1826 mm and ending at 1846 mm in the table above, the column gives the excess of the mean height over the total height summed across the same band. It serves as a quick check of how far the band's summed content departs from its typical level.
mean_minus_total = -3.66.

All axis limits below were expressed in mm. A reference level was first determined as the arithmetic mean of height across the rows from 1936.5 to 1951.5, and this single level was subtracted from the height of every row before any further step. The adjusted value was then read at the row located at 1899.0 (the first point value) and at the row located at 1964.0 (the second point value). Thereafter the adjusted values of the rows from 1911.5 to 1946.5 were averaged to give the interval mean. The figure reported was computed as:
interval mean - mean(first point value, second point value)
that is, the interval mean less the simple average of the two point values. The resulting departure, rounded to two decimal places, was -0.33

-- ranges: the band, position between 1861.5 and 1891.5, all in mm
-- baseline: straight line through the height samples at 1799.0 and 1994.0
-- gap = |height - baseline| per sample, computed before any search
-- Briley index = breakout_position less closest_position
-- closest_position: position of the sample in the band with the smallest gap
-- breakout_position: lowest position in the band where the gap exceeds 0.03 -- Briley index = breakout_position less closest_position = -25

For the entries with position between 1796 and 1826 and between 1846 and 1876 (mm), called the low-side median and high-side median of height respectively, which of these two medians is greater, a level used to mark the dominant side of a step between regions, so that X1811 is 1.19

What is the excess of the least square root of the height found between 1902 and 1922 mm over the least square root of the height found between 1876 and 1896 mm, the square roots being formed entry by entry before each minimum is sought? -0.15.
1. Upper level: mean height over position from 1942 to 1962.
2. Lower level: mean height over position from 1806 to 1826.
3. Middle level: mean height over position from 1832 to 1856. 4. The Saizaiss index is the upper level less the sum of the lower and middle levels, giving -1.23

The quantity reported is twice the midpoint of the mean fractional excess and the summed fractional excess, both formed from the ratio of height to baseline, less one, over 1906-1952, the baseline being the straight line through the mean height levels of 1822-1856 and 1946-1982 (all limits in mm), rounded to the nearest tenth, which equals -2.2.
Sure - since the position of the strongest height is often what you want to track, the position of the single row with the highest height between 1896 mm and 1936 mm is 1899.0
